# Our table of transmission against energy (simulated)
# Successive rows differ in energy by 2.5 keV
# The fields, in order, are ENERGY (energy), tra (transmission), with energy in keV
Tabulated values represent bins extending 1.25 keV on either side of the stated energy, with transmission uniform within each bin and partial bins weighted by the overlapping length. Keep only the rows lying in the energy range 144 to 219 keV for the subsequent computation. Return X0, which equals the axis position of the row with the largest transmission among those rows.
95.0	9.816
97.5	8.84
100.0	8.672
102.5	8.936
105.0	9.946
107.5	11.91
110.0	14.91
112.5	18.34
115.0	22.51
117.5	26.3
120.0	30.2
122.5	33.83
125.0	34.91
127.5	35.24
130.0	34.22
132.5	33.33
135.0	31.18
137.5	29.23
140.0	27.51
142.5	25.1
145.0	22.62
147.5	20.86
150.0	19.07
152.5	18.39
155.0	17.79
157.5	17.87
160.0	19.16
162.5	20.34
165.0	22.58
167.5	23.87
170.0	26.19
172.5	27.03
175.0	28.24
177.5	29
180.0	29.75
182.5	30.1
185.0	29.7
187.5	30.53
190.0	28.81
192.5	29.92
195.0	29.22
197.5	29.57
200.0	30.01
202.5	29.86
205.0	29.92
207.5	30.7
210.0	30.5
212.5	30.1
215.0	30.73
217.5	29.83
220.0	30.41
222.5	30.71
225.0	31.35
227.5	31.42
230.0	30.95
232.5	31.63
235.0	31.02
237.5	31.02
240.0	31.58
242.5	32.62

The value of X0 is 215.0 keV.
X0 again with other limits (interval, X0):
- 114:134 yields 127.5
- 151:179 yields 177.5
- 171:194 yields 187.5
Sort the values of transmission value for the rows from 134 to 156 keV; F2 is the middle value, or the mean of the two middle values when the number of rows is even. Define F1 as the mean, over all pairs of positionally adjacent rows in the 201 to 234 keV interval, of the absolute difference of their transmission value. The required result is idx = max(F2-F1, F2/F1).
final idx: 48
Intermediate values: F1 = 0.5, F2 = 23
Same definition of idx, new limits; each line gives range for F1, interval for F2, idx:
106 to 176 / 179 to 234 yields 28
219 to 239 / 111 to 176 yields 65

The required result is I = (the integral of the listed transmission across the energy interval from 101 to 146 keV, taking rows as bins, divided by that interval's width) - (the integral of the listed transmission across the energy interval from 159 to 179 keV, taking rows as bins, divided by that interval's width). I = 0.3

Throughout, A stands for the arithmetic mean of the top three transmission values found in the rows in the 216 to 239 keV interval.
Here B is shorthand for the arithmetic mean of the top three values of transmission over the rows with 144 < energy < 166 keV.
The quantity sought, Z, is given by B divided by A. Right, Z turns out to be 0.70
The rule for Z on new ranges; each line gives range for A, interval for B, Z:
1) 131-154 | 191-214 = 0.97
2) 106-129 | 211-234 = 0.91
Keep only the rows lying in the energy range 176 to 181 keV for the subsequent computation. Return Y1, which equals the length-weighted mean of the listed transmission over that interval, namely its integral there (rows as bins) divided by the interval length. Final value 29.3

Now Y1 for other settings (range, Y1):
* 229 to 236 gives 31.2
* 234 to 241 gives 31.2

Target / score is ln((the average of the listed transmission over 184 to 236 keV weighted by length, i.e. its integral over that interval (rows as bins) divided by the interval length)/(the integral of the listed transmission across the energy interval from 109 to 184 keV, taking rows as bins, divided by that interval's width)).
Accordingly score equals 0.17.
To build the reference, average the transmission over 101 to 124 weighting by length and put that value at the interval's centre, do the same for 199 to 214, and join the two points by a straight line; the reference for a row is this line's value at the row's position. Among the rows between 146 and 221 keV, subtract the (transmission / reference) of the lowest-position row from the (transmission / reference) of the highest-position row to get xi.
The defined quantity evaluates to 0.08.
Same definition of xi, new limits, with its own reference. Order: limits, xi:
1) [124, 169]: -0.73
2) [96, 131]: 1.09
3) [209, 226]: -0.03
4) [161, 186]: 0.26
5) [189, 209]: 0.00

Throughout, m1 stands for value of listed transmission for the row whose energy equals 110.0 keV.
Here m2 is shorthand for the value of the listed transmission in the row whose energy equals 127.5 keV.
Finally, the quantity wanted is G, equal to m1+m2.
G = 50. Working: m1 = 14.91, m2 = 35.24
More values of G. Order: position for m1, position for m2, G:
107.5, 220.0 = 42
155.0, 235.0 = 49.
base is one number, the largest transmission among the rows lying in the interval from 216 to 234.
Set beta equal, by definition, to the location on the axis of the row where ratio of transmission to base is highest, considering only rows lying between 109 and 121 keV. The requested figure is 120.0 keV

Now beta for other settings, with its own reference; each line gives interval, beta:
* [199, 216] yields 215.0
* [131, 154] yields 132.5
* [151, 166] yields 165.0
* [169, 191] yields 187.5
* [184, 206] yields 187.5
